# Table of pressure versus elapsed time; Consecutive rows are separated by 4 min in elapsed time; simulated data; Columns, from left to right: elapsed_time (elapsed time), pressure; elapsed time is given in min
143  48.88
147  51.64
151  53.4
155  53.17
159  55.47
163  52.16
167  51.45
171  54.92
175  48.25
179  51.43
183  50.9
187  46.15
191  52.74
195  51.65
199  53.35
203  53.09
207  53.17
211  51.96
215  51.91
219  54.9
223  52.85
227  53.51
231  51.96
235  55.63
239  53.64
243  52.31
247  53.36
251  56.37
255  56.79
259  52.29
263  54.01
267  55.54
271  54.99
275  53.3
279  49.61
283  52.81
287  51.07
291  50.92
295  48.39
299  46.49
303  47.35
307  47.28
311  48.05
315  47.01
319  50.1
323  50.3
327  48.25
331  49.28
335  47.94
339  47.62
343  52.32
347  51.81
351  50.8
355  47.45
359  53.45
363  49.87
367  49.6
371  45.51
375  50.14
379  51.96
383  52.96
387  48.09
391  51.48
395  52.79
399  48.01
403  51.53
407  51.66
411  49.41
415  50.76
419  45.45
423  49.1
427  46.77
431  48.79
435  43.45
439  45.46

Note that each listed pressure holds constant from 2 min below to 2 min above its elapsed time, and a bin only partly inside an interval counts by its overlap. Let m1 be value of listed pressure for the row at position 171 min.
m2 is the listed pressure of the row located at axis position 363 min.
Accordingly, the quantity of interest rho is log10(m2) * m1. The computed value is 93.2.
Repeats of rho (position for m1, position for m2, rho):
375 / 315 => 83.8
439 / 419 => 75.4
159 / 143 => 93.7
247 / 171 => 92.8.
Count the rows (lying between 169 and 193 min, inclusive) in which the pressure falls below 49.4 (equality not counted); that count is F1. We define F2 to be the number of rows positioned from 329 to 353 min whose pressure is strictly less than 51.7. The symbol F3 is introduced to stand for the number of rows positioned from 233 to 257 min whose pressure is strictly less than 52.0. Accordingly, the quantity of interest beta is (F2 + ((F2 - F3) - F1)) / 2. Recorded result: 3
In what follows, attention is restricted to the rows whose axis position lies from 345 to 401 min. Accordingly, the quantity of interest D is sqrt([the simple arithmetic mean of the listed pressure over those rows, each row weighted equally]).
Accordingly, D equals 7.09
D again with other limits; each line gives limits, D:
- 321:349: 7.05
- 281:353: 7.02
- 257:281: 7.30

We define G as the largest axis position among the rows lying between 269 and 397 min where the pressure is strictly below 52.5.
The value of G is 391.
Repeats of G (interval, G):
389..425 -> 423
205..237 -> 231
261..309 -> 307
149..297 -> 295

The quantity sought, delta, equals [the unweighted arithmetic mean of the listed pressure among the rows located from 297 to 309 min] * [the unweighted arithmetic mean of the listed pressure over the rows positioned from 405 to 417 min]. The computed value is 2381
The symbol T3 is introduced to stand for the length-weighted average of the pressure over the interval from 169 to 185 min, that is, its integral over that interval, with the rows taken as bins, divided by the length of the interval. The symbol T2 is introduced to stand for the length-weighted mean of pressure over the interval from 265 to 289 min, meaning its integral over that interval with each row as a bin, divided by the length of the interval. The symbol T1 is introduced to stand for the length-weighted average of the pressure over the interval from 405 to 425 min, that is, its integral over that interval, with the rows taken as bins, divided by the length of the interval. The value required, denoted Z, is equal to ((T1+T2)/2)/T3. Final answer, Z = 0.99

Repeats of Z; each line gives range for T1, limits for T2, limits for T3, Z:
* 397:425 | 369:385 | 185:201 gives 0.98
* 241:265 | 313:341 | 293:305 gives 1.08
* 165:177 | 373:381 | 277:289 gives 1.00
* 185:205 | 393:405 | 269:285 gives 0.97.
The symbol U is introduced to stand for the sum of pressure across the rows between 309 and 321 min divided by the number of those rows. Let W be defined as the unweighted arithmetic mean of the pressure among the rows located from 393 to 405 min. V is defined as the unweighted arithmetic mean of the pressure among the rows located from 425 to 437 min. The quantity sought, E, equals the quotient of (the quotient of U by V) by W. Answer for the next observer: 0.0206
